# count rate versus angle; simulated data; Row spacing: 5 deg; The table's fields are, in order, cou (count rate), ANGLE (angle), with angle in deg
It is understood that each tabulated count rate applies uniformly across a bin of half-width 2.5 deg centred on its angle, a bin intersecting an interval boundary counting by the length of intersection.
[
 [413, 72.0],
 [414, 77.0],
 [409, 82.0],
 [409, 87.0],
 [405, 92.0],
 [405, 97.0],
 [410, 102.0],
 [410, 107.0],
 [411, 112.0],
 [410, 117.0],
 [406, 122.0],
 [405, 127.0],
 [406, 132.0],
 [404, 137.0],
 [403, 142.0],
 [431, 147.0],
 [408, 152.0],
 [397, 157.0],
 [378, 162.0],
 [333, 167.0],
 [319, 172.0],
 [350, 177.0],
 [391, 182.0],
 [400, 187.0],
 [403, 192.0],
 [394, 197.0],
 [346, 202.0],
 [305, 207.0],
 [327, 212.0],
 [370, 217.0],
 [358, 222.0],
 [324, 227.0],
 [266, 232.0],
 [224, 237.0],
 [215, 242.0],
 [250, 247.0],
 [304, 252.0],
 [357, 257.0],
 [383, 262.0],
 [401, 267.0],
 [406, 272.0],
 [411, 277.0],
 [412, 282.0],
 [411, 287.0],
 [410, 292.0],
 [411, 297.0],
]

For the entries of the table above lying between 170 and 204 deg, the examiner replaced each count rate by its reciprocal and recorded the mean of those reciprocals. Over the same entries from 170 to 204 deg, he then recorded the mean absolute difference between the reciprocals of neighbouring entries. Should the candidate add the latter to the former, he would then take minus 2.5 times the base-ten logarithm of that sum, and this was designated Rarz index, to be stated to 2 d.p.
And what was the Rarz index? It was 6.35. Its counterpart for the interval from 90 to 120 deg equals 6.52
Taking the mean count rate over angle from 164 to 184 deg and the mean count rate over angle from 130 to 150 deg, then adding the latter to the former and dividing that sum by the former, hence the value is 2.18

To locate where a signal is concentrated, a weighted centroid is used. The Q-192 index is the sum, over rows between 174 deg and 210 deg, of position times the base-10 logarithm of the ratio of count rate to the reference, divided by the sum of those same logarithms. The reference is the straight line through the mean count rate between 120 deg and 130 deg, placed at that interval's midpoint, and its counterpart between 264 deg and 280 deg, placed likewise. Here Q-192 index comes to 197.0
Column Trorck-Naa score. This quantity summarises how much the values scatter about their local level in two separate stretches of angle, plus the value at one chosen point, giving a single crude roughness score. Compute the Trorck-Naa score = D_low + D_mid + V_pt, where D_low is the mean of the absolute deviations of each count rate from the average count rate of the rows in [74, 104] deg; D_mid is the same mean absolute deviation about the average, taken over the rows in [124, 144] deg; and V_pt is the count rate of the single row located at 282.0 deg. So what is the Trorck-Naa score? 415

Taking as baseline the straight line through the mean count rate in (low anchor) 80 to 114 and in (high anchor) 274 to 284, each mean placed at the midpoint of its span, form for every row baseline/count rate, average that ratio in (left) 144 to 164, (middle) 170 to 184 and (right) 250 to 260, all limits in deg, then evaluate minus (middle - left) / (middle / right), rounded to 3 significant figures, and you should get -0.162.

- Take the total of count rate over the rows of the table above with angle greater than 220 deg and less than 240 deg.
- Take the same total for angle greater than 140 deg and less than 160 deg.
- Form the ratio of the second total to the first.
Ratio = 1.40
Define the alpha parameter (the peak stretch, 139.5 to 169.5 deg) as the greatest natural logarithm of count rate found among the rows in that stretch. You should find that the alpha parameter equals 6.07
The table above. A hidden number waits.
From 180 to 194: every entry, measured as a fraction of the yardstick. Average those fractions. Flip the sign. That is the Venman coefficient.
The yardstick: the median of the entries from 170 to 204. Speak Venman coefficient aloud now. -1.02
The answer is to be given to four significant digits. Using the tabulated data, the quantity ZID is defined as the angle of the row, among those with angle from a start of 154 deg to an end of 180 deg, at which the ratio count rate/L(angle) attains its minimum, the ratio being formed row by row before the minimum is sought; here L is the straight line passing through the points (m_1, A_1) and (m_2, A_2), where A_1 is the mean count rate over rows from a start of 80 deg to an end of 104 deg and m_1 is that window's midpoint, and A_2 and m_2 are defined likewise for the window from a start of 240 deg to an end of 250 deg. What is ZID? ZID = 172.0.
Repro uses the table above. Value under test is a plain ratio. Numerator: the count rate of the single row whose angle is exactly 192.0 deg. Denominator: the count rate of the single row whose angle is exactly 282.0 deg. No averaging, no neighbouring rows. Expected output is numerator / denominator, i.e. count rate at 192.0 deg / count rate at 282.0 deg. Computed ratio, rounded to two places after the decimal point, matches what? 0.98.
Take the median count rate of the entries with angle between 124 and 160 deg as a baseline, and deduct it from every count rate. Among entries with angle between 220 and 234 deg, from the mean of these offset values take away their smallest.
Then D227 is 50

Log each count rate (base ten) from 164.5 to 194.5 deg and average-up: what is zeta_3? 2.56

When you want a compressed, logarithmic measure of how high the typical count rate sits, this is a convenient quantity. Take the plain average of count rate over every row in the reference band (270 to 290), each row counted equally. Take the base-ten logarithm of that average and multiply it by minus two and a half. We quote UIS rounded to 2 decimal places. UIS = -6.53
